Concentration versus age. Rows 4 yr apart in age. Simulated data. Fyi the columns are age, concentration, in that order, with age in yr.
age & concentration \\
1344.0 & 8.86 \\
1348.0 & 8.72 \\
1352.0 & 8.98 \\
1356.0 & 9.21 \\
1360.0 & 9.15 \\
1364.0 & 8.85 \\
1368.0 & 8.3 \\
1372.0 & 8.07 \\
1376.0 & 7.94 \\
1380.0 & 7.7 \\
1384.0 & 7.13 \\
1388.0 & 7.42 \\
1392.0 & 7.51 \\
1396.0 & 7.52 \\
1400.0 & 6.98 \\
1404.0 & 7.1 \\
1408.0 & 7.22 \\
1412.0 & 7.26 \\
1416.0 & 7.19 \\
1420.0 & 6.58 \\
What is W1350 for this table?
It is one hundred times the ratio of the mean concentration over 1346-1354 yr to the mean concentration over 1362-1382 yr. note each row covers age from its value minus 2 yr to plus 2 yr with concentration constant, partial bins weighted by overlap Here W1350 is 108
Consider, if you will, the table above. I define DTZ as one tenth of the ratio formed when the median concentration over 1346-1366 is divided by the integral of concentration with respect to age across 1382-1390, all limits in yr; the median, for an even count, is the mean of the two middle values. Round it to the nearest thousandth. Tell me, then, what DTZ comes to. 0.015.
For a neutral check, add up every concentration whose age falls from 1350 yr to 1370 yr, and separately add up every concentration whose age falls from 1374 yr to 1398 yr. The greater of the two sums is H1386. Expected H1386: 45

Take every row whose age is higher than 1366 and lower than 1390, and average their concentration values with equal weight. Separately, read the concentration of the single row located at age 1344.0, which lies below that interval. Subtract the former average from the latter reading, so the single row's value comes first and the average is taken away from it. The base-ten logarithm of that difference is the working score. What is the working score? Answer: 0.0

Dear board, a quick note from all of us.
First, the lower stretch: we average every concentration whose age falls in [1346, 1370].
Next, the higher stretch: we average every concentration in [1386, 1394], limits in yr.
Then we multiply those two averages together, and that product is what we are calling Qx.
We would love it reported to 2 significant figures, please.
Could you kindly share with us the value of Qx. 66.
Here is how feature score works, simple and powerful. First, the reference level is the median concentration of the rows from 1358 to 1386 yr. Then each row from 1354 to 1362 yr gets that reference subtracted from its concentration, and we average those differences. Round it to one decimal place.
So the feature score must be 1.1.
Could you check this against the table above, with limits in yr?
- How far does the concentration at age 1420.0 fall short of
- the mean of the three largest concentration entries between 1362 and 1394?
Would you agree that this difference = 1.8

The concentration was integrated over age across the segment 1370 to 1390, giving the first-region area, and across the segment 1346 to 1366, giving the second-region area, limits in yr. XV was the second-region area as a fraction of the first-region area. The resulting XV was 1.17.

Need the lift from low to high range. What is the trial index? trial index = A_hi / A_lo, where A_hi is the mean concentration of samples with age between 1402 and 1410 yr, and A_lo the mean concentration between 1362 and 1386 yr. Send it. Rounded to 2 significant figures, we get 0.90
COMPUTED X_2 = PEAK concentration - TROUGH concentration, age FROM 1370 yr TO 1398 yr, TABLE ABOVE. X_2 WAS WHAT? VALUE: 0.94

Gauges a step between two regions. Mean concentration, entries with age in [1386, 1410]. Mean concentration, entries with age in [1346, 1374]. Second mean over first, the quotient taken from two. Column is 0.80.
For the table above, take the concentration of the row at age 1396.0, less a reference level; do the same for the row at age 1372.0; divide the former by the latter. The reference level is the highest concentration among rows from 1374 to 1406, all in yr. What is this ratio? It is -3.2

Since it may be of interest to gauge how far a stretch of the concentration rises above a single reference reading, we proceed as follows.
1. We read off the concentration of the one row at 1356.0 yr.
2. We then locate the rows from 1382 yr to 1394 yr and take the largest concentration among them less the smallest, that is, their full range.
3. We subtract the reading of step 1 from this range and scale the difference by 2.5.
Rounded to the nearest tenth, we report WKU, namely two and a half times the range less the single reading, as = -22.1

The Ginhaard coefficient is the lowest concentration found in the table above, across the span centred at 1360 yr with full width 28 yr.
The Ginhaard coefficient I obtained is 8.07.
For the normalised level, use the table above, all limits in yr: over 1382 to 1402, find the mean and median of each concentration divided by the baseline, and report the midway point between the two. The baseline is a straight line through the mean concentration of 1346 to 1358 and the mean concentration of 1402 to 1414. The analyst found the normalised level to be 0.95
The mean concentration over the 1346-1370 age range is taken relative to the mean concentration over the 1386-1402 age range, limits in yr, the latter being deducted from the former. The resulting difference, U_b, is 1.5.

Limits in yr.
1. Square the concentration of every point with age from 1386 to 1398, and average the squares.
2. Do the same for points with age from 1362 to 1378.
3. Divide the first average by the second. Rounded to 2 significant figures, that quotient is 0.81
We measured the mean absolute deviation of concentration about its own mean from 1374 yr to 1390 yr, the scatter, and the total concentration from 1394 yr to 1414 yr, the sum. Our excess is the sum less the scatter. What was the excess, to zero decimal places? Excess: 36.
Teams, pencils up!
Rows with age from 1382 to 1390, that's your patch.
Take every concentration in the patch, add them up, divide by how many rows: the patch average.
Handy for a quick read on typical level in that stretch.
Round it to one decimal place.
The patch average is 7.3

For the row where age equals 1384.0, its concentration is 7.13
